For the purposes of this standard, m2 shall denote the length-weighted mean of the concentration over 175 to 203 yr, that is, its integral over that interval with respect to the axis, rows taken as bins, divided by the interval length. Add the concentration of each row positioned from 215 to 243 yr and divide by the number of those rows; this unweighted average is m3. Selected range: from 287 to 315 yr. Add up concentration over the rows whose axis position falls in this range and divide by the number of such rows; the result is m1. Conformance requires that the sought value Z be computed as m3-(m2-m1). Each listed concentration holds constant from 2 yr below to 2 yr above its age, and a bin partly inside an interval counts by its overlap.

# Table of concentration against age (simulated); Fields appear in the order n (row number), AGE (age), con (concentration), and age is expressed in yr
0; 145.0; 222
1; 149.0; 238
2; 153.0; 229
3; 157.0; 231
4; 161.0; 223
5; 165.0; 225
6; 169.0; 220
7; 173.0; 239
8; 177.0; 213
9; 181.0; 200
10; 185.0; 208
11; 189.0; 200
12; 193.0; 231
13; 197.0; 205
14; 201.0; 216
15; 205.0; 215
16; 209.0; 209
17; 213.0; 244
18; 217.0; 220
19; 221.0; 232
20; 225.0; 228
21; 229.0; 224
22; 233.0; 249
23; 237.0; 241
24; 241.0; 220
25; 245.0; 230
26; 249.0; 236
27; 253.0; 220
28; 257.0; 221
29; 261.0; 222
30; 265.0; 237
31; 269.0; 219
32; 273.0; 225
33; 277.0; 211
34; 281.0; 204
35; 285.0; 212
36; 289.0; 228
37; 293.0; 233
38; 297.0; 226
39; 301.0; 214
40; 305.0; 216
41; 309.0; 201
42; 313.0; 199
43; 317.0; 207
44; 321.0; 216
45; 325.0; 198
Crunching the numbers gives 237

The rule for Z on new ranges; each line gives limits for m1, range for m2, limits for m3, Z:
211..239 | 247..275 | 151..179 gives 234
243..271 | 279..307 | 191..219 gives 227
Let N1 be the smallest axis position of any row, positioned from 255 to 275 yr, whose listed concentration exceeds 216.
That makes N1 257.0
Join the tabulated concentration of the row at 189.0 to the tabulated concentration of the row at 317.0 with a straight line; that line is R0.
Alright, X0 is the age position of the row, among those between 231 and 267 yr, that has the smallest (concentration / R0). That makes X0 253.0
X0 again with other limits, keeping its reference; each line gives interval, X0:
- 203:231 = 209.0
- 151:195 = 189.0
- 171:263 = 189.0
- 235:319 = 313.0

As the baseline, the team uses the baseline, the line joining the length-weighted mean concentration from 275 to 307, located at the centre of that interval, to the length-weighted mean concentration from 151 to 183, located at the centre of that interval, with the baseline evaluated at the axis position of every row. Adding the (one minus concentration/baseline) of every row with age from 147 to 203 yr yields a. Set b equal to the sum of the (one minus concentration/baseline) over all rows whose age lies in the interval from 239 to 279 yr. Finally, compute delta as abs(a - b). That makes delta 0.37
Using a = 0.1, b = -0.23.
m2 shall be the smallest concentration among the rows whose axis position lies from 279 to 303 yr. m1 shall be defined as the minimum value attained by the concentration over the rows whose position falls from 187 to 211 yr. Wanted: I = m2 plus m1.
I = 404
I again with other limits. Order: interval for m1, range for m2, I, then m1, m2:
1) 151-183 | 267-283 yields 404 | 200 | 204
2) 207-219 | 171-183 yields 409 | 209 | 200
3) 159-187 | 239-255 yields 420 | 200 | 220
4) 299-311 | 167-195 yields 401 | 201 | 200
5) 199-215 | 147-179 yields 422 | 209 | 213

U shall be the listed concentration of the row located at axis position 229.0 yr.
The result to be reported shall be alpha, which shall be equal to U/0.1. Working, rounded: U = 224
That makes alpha 2240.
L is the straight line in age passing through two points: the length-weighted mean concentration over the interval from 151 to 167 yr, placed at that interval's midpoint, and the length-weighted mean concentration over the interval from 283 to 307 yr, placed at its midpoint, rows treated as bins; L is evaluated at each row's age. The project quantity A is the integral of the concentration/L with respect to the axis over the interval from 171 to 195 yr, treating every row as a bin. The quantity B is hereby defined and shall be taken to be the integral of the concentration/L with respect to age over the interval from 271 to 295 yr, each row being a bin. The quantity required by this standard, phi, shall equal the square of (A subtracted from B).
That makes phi 0.66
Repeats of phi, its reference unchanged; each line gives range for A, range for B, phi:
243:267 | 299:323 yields 3.22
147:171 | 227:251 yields 0.91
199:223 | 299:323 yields 1.14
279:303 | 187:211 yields 1.26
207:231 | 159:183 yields 0.74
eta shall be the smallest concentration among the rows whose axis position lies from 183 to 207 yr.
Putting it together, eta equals 200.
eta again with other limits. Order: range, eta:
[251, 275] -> 219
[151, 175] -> 220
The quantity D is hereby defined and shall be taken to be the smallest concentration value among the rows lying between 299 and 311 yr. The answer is 201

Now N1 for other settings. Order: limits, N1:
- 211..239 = 213.0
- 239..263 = 241.0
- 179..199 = 193.0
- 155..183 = 157.0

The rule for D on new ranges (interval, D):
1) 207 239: 209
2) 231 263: 220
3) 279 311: 201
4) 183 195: 200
